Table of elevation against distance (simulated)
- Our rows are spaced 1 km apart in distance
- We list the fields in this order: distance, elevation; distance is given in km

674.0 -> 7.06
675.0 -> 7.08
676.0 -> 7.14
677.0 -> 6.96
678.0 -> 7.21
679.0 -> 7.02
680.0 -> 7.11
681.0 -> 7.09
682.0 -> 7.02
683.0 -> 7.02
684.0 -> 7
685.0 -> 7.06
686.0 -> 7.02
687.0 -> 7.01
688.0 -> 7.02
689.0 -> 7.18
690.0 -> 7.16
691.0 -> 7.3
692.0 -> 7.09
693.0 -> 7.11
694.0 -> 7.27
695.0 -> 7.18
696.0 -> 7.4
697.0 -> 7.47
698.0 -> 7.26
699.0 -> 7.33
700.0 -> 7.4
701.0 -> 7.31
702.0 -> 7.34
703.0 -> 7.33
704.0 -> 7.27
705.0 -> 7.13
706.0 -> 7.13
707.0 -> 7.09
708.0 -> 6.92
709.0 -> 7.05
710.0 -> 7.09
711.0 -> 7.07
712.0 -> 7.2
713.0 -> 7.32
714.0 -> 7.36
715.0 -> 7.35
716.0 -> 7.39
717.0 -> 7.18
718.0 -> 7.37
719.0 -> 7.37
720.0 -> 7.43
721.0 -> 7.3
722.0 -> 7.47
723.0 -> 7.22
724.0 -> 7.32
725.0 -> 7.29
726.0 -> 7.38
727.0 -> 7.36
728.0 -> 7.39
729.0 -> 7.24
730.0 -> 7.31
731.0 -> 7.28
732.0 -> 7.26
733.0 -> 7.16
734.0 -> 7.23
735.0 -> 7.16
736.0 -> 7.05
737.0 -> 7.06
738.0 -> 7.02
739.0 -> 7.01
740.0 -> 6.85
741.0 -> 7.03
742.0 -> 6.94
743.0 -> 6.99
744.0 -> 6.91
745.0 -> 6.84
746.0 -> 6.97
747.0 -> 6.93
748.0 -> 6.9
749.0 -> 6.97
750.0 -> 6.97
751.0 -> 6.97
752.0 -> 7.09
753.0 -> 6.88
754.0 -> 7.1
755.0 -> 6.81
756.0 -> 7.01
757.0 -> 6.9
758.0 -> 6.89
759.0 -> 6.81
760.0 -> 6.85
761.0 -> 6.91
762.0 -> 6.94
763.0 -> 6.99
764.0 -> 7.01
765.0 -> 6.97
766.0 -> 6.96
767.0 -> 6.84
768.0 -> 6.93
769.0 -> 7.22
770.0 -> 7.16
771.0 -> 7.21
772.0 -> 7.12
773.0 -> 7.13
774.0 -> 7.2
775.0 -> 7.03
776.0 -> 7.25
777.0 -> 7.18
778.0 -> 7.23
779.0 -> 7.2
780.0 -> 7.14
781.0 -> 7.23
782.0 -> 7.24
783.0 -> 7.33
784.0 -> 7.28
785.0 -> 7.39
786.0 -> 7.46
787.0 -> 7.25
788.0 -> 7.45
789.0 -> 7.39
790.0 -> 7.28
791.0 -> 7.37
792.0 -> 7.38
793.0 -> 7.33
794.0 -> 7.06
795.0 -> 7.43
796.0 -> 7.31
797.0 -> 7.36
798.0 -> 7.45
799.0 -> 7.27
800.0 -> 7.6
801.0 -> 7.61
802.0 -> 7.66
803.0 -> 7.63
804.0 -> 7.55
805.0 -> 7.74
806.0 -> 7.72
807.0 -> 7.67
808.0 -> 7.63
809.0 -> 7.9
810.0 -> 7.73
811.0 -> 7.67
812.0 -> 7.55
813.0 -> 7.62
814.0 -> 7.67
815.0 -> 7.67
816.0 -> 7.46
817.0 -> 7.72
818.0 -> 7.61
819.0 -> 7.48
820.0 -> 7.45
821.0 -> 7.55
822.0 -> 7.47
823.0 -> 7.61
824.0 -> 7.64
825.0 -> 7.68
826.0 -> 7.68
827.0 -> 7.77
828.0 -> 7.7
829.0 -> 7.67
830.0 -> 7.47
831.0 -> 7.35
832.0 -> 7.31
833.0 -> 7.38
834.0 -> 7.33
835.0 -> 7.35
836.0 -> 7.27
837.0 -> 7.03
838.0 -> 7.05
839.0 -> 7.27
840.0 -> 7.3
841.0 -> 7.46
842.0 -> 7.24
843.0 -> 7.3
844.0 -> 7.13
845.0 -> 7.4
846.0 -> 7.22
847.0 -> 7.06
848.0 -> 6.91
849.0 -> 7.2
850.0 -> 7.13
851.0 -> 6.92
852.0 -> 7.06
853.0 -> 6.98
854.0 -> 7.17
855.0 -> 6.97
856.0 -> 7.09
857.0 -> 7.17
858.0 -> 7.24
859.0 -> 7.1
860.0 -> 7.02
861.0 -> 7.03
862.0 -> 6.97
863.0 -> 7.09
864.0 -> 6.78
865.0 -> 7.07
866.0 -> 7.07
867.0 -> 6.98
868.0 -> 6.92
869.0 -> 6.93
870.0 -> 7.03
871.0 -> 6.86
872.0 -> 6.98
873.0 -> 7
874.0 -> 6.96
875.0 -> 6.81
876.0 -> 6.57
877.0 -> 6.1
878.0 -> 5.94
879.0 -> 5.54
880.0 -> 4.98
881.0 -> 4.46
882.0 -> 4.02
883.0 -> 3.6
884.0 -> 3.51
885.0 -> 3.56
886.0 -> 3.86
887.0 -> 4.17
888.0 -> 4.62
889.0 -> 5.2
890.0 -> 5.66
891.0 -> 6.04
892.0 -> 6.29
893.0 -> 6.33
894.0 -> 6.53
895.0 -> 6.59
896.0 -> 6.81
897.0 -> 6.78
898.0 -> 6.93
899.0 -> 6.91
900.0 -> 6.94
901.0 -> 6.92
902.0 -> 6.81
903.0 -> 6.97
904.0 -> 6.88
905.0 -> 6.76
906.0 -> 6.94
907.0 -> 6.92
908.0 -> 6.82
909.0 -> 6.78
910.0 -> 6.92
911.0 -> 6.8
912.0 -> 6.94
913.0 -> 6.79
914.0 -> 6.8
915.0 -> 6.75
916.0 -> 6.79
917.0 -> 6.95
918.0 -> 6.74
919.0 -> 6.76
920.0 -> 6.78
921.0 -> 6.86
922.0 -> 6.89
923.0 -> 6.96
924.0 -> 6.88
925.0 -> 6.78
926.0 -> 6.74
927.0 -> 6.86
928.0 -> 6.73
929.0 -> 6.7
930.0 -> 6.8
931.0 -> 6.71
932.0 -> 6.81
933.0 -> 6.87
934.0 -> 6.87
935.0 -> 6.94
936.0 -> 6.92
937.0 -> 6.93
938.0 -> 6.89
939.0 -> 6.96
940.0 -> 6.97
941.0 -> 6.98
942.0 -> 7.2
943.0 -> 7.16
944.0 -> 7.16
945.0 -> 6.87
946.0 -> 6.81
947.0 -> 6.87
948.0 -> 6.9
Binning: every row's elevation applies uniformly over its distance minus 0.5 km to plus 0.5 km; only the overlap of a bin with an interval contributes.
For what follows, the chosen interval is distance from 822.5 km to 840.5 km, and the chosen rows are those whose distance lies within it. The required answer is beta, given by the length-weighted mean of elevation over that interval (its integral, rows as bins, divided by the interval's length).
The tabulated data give 7.4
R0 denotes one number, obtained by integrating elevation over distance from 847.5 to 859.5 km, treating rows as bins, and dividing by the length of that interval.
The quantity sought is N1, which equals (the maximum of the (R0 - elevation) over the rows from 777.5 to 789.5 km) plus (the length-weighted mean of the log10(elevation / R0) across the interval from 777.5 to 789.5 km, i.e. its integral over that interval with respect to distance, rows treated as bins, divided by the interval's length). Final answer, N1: -0.05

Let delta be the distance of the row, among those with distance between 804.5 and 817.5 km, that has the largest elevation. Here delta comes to 809.0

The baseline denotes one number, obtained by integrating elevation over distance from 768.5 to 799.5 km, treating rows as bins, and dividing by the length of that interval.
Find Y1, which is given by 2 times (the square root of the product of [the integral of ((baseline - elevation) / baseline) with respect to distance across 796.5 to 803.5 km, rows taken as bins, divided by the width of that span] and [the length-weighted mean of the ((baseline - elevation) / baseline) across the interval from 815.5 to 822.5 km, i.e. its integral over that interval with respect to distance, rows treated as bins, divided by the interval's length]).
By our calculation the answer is 0.07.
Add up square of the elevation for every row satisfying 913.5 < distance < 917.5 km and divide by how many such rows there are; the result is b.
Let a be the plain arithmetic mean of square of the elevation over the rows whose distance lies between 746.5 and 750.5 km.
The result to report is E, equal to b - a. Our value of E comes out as -2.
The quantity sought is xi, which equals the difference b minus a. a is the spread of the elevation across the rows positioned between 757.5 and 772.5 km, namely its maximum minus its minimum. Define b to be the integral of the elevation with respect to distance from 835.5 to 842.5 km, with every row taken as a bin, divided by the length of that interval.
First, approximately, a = 0.41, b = 7.23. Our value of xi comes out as 6.82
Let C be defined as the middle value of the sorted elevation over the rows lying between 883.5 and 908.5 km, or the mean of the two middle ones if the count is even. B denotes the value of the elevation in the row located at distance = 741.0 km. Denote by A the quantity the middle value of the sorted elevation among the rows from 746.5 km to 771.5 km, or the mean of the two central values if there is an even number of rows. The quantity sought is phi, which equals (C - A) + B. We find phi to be 6.8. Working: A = 6.96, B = 7.03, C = 6.76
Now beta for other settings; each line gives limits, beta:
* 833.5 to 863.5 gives 7.1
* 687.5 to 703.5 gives 7.3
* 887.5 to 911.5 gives 6.5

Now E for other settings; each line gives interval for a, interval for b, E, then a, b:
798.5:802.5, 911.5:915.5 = -10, 56.8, 47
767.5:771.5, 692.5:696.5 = 2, 50.9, 52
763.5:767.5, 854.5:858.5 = 2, 48.2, 51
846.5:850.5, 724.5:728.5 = 4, 50.1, 54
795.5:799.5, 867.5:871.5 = -6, 54.0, 48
